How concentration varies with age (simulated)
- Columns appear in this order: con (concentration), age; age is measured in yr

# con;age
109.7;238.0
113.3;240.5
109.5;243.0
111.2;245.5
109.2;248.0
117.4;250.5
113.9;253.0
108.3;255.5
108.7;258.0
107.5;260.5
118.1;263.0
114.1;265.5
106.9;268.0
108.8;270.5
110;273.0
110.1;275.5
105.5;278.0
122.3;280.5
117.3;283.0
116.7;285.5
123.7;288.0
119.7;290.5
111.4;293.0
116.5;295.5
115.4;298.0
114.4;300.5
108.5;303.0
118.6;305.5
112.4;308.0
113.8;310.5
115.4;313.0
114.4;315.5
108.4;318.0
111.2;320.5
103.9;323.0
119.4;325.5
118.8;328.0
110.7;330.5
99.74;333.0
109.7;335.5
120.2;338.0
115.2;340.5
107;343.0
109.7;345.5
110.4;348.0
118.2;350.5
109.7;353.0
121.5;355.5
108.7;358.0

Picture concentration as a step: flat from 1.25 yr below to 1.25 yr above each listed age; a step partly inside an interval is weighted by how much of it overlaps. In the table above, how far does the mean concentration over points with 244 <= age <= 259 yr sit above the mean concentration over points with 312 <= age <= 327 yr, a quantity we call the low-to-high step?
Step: -0.7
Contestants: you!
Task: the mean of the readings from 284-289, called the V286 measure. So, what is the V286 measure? 120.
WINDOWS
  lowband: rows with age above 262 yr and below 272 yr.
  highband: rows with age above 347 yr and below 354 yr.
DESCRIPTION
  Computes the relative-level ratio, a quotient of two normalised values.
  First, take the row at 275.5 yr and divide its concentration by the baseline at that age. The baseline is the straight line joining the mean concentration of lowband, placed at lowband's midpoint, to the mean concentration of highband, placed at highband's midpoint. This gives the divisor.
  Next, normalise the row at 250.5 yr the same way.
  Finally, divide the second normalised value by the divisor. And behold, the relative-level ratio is 1.07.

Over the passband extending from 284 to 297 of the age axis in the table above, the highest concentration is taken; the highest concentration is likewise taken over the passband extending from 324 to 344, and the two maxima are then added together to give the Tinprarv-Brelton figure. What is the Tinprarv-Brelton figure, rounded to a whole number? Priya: 244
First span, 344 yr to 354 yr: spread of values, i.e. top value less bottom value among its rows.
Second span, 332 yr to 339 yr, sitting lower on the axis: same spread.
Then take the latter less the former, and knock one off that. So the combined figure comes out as 11.0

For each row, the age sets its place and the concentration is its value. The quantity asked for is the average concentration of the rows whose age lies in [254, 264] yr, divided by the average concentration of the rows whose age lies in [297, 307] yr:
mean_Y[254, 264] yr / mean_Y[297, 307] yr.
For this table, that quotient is 0.97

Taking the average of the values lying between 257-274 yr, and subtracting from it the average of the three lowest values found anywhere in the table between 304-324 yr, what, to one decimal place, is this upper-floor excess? 2.8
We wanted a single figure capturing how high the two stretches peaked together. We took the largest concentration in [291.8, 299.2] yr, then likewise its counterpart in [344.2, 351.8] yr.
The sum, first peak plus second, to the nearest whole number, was 235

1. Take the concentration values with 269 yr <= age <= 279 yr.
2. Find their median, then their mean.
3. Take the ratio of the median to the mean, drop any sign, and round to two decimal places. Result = 1.01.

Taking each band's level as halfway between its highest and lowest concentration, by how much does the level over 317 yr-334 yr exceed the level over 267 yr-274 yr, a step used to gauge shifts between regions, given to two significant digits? 1.1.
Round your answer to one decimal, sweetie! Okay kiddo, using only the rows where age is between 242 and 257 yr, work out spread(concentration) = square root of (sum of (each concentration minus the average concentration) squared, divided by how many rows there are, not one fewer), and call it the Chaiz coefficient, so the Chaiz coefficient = 3.2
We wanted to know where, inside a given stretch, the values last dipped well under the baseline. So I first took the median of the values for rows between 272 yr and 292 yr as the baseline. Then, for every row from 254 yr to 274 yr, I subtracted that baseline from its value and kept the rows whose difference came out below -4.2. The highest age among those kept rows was 273.0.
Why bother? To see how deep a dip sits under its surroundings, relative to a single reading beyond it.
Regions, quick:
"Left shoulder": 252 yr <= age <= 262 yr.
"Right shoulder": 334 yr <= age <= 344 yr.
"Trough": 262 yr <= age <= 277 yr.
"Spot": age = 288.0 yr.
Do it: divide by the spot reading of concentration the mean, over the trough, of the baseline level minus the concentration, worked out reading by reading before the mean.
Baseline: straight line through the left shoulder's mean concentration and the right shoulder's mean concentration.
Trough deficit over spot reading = -0.01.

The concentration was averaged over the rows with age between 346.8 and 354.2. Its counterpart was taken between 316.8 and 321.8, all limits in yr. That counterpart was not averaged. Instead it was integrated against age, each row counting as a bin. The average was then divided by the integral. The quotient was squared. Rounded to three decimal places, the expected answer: 0.042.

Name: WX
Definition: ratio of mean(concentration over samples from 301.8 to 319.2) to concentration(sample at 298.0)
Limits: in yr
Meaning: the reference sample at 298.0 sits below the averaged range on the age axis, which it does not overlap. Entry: 0.980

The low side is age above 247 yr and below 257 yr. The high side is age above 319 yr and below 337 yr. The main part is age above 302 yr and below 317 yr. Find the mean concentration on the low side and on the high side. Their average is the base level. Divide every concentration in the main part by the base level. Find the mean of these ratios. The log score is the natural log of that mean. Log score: 0.022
